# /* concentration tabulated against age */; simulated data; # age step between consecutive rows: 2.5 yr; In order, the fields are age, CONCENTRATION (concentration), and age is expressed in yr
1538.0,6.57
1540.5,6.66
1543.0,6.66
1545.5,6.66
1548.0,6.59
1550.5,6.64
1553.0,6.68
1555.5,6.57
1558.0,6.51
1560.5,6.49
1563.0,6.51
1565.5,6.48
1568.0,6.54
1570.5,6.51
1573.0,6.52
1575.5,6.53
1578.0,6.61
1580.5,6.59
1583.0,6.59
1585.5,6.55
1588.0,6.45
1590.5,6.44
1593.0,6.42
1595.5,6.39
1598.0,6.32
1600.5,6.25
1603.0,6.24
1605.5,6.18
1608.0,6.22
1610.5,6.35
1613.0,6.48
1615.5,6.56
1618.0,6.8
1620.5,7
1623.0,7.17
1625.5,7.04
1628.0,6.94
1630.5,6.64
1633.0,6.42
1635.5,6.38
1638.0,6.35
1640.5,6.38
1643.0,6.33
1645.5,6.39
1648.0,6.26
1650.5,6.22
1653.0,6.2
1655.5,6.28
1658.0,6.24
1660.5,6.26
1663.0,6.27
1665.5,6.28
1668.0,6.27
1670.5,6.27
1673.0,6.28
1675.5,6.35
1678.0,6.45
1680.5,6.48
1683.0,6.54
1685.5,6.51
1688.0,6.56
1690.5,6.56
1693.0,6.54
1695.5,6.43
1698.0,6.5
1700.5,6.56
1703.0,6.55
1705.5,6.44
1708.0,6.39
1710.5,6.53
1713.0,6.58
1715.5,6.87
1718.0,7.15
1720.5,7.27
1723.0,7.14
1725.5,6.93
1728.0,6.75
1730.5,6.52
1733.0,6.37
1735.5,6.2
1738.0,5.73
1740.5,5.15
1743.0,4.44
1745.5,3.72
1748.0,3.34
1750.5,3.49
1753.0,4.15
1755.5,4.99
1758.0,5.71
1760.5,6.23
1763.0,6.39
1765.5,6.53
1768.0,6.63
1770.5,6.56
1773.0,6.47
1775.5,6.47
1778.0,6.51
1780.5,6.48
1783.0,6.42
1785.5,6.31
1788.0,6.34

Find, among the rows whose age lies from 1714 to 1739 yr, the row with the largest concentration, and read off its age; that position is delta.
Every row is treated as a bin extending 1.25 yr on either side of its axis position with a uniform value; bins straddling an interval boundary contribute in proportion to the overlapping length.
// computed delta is 1720.5 yr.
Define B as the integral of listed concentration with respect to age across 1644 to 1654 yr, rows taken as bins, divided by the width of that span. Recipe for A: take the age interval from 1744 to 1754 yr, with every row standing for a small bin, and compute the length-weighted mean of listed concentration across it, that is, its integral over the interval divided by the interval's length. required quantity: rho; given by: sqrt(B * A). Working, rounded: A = 3.7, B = 6.3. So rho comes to 4.8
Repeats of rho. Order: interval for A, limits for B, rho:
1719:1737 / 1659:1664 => 6.5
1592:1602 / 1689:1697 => 6.4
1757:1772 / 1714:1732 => 6.6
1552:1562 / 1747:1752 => 4.8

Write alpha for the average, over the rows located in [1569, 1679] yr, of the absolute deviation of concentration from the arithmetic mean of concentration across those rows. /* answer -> 0.174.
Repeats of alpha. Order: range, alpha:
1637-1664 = 0.053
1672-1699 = 0.069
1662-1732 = 0.193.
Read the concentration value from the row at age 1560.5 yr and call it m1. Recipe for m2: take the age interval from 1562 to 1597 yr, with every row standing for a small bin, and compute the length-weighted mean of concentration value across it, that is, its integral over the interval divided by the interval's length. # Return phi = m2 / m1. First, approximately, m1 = 6.49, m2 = 6.5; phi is 1.00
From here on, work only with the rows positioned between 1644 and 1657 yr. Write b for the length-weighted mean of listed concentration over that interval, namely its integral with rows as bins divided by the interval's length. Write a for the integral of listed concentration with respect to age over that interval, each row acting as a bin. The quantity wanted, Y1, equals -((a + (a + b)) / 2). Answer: -85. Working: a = 82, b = 6.27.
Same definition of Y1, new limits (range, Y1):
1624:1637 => -90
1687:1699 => -81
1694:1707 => -88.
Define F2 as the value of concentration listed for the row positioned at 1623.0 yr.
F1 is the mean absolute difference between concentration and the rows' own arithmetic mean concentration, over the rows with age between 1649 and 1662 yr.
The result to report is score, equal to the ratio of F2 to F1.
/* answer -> 299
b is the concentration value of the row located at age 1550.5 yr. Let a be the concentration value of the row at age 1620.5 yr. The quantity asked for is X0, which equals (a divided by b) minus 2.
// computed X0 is -0.95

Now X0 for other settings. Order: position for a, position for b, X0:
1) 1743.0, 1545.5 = -1.33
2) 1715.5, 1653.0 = -0.89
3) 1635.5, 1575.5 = -1.02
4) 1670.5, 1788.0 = -1.01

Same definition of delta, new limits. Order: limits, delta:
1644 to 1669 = 1645.5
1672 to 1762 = 1720.5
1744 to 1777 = 1768.0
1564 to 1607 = 1578.0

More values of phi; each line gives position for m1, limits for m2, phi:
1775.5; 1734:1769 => 0.80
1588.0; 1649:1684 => 0.98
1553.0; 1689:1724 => 1.00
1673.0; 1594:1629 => 1.05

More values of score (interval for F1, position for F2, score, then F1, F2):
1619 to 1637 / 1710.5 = 24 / 0.273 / 6.53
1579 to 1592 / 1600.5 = 99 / 0.063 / 6.25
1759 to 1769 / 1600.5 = 46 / 0.135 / 6.25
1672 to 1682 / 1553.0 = 89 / 0.075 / 6.68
